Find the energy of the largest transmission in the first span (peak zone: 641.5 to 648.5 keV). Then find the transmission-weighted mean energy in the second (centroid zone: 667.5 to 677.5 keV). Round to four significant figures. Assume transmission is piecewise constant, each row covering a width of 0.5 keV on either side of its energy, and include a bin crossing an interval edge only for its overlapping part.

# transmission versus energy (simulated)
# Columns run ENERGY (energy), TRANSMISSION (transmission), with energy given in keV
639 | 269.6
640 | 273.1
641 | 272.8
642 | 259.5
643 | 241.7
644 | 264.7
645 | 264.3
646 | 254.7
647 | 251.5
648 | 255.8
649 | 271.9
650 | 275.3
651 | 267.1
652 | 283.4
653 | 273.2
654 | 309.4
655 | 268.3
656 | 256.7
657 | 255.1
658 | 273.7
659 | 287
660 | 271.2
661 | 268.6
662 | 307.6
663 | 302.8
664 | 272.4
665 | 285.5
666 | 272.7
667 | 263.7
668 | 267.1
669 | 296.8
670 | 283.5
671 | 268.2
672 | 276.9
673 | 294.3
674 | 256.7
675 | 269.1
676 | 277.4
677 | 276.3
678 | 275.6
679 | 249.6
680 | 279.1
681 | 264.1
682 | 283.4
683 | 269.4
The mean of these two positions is 658.2 keV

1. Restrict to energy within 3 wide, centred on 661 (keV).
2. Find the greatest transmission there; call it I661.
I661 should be 307.6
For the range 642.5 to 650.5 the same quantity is 275.3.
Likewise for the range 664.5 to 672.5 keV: 296.8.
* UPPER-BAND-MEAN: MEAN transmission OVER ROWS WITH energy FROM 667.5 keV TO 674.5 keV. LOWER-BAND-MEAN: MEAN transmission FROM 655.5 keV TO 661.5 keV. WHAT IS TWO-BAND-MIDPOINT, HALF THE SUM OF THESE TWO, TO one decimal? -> 273.2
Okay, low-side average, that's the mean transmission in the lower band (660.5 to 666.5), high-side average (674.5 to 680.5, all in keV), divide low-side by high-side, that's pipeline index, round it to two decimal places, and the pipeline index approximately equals 1.05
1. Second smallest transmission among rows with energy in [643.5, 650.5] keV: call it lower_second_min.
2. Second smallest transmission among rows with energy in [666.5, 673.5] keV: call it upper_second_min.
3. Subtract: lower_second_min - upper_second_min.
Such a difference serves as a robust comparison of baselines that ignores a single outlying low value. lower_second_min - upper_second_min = -12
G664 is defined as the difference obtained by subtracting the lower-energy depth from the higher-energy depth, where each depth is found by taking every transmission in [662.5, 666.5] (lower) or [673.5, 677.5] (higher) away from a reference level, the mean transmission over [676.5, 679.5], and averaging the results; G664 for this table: 13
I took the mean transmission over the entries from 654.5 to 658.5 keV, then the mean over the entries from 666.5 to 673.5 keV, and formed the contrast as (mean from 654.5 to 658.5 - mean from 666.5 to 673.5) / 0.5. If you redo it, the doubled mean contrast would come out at -30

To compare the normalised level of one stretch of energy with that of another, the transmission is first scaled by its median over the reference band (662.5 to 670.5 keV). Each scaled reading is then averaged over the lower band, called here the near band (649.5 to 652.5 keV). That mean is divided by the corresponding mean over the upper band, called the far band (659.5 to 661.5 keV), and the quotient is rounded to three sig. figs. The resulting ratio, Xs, 1.02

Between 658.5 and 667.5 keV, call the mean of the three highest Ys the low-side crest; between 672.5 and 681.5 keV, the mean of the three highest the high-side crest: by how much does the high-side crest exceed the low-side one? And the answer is -16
